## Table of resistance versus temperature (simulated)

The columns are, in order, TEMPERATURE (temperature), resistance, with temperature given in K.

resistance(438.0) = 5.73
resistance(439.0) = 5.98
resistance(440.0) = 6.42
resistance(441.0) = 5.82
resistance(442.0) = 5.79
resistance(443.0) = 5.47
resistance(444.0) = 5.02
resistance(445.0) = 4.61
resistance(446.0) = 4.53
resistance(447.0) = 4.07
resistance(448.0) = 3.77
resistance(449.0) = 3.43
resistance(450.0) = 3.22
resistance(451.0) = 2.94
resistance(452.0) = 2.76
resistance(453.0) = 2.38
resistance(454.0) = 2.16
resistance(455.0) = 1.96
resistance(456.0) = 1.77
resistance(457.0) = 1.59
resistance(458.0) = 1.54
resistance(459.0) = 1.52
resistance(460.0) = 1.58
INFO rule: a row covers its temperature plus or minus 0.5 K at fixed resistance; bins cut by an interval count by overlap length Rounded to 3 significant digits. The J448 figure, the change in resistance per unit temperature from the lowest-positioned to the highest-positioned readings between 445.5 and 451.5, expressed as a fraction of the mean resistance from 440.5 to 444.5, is -0.0576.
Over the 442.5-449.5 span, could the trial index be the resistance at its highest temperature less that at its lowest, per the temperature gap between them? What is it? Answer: -0.34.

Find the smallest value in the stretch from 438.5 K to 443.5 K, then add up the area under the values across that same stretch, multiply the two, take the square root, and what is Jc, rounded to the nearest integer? 13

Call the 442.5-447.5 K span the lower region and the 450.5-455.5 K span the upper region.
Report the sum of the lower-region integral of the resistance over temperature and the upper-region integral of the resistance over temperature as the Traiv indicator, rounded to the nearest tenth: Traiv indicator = 35.9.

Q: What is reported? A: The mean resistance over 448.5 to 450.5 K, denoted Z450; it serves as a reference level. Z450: 3.3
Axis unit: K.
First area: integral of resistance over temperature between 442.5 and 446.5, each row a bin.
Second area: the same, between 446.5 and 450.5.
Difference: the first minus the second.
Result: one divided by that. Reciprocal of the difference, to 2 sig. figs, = 0.19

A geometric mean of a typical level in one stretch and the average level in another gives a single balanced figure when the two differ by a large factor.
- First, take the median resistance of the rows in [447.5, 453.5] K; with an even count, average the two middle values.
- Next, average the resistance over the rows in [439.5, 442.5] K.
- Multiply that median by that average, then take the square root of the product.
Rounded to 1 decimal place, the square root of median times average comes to 4.3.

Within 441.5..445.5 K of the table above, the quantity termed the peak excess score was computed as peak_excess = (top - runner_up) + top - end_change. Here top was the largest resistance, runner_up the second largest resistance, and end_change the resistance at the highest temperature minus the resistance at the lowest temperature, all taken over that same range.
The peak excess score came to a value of 7.3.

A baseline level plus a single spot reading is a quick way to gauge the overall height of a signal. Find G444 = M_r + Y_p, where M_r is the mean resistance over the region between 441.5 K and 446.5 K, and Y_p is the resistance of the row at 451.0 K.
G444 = 8.0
